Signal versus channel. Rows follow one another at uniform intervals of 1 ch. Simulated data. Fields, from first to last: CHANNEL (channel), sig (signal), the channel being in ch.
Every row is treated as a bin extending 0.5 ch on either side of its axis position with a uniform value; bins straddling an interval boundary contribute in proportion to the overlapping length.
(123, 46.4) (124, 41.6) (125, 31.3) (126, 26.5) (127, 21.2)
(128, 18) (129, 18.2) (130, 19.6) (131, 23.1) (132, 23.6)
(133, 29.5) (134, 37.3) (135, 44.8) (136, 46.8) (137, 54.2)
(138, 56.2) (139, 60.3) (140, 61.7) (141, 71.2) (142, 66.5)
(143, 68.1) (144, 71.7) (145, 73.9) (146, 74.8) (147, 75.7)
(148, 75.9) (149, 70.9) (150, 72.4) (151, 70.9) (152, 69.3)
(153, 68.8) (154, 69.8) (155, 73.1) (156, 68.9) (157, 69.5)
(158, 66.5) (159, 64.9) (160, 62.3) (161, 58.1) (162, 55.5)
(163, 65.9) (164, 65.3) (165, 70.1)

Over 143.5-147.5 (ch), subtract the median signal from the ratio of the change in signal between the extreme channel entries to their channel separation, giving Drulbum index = -73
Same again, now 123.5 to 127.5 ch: -36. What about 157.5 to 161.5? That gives -66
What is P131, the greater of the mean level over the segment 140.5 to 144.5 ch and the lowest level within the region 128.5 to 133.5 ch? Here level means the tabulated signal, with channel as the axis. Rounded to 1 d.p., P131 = 69.4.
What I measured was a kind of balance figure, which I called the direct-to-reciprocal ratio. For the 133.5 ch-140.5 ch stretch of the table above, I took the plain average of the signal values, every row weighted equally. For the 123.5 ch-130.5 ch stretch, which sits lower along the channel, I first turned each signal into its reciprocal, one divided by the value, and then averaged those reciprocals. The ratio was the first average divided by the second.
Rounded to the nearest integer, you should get 1195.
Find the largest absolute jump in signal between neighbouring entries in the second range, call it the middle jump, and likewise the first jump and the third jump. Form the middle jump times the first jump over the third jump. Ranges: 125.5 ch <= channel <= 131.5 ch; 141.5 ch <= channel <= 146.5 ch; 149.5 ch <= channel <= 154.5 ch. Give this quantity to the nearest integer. 12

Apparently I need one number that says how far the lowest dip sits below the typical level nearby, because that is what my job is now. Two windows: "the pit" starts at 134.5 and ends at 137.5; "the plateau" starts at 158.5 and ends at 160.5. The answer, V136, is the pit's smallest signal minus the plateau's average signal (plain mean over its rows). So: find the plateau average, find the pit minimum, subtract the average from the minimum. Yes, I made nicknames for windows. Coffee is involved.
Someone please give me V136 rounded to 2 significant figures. -19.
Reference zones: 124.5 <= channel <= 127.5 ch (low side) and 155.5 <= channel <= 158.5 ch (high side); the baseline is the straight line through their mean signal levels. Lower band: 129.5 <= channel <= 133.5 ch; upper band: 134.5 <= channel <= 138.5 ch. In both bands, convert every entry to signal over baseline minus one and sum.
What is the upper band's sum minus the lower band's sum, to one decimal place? 2.1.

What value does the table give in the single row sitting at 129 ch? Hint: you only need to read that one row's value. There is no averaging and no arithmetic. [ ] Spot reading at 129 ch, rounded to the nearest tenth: 18.2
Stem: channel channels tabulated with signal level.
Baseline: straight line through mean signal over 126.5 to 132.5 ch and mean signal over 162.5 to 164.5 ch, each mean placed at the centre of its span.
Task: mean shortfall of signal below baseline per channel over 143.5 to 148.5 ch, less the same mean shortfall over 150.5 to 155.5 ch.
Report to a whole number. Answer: -13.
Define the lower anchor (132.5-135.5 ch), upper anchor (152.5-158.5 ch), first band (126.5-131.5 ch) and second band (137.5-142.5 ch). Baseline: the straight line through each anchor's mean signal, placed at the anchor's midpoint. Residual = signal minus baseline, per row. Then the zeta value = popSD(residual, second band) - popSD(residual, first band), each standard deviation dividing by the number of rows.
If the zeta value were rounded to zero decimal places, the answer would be 1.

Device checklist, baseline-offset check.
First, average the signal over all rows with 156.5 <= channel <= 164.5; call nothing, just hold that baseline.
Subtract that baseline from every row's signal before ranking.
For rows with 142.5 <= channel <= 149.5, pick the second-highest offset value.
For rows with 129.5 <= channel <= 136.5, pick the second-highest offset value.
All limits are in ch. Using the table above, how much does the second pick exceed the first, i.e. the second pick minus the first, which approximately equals -31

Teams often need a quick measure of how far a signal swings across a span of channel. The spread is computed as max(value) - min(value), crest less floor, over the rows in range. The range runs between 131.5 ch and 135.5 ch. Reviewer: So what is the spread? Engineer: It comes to 21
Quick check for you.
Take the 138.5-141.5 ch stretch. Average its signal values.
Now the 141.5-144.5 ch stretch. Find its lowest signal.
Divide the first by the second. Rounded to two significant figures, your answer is 0.97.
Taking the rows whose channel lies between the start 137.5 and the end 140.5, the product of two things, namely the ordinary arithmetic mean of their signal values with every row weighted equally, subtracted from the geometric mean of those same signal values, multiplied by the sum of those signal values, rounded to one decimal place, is -8.3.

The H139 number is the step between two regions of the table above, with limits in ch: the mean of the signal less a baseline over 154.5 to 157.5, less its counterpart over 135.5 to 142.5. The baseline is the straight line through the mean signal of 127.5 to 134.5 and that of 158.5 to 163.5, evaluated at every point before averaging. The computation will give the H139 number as -10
